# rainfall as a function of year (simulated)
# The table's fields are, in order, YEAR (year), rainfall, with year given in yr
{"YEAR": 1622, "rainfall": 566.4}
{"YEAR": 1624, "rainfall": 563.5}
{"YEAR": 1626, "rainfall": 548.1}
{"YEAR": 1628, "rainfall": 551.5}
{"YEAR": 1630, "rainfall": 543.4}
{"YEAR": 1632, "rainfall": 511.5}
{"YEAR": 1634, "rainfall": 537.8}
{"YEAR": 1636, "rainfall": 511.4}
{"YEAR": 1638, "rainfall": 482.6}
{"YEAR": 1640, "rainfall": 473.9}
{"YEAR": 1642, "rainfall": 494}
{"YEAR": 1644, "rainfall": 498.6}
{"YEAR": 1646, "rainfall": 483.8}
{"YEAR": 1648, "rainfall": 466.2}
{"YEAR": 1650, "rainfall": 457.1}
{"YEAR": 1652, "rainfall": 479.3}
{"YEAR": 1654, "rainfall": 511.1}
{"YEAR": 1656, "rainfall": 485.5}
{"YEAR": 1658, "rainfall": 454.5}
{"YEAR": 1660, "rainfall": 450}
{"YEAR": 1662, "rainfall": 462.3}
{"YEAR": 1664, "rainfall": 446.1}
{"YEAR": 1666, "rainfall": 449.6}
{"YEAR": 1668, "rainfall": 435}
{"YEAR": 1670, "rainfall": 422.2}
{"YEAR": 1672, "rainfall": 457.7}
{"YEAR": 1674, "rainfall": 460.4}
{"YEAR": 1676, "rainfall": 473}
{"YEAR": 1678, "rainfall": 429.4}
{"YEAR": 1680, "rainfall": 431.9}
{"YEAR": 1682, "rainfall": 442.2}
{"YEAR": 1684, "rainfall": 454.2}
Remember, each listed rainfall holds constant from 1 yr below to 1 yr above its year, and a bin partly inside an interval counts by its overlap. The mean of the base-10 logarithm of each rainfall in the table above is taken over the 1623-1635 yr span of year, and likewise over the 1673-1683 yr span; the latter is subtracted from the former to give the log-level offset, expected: 0.084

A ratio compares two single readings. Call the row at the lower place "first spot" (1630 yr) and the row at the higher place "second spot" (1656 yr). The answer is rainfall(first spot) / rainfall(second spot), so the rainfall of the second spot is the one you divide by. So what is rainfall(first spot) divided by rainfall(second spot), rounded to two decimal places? 1.12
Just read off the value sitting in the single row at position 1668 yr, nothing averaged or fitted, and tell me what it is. 435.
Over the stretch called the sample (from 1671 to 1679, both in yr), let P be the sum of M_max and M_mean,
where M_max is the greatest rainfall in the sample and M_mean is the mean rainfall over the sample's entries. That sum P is 928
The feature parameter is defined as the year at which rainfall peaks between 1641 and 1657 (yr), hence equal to 1654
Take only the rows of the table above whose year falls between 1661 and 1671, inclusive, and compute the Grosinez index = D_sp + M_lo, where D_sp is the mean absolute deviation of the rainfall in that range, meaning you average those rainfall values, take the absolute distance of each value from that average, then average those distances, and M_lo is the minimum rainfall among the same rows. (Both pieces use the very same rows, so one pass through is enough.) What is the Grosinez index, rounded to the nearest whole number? 434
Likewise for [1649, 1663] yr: 468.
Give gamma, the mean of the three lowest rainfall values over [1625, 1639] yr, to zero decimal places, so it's 502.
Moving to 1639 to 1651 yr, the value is 466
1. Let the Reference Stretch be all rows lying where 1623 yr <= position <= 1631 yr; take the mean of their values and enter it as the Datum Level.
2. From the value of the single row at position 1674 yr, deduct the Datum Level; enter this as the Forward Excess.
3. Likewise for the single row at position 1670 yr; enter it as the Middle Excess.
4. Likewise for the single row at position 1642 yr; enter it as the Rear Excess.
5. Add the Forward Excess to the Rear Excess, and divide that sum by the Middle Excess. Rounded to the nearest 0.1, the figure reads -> 1.2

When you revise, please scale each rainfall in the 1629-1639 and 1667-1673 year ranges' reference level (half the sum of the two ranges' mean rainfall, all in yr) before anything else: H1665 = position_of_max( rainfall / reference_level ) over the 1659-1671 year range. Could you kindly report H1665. 1662 yr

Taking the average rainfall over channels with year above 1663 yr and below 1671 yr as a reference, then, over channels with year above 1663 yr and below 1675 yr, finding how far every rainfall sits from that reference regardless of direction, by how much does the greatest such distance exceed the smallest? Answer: 19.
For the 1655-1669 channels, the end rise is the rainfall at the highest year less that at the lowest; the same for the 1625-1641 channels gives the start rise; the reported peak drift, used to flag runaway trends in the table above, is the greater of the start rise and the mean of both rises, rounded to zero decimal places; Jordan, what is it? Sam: -62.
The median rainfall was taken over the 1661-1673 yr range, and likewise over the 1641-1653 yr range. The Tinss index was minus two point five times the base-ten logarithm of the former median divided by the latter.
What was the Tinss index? 0.079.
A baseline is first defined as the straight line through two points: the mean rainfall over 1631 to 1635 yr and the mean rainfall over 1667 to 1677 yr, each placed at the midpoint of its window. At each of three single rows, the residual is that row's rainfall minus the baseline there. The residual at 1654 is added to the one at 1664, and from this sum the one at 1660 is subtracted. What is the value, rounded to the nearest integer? 31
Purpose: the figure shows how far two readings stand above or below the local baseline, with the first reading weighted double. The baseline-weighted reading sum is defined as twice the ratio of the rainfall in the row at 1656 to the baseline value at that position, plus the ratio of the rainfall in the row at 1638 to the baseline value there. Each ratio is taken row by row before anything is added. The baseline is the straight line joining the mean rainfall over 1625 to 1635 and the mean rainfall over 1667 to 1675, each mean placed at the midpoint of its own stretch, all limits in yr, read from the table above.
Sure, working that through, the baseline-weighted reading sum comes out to 2.96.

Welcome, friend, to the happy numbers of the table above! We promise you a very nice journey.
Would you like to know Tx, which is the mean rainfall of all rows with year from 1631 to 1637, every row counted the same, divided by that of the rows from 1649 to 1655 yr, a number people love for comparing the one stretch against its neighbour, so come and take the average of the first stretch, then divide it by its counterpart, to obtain 1.08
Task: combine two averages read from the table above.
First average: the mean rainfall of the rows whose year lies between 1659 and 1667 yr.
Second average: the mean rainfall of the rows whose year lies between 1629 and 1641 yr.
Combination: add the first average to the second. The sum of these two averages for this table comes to 962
